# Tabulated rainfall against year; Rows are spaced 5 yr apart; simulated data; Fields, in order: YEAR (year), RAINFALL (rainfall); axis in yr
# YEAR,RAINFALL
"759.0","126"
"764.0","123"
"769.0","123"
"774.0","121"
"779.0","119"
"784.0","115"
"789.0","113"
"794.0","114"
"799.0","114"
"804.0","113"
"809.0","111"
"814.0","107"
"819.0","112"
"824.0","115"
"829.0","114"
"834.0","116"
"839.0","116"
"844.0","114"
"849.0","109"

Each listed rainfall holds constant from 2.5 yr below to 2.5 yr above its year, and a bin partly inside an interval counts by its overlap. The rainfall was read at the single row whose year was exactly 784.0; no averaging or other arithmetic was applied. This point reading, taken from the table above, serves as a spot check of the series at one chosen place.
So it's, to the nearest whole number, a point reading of 115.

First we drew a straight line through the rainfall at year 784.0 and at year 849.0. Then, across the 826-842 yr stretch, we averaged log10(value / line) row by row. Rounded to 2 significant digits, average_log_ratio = 0.019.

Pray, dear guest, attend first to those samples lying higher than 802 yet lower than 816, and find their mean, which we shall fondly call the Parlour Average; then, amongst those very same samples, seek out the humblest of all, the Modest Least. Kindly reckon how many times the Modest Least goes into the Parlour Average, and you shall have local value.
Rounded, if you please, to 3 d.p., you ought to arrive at 1.031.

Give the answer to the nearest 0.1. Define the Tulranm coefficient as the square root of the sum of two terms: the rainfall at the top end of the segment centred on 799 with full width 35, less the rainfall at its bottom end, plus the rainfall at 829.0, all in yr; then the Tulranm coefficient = 10.3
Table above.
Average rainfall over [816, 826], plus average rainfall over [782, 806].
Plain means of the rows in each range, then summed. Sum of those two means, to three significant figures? 227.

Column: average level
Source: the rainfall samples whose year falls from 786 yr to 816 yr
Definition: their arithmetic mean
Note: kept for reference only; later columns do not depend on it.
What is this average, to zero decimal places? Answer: 112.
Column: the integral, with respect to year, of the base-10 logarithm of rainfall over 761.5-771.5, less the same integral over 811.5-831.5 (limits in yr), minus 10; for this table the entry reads -30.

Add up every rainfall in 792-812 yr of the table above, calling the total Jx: 452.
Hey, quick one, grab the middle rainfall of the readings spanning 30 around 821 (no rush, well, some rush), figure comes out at 113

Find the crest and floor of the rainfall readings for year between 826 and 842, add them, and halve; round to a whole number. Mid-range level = 115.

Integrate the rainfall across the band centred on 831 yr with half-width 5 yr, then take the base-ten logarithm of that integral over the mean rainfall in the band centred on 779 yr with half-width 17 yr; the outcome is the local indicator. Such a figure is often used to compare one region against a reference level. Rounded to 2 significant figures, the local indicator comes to 0.99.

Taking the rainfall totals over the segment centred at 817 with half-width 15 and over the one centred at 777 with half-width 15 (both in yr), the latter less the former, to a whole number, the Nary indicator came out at 42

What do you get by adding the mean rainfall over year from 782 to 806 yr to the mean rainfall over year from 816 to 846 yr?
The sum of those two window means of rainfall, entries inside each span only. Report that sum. 228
